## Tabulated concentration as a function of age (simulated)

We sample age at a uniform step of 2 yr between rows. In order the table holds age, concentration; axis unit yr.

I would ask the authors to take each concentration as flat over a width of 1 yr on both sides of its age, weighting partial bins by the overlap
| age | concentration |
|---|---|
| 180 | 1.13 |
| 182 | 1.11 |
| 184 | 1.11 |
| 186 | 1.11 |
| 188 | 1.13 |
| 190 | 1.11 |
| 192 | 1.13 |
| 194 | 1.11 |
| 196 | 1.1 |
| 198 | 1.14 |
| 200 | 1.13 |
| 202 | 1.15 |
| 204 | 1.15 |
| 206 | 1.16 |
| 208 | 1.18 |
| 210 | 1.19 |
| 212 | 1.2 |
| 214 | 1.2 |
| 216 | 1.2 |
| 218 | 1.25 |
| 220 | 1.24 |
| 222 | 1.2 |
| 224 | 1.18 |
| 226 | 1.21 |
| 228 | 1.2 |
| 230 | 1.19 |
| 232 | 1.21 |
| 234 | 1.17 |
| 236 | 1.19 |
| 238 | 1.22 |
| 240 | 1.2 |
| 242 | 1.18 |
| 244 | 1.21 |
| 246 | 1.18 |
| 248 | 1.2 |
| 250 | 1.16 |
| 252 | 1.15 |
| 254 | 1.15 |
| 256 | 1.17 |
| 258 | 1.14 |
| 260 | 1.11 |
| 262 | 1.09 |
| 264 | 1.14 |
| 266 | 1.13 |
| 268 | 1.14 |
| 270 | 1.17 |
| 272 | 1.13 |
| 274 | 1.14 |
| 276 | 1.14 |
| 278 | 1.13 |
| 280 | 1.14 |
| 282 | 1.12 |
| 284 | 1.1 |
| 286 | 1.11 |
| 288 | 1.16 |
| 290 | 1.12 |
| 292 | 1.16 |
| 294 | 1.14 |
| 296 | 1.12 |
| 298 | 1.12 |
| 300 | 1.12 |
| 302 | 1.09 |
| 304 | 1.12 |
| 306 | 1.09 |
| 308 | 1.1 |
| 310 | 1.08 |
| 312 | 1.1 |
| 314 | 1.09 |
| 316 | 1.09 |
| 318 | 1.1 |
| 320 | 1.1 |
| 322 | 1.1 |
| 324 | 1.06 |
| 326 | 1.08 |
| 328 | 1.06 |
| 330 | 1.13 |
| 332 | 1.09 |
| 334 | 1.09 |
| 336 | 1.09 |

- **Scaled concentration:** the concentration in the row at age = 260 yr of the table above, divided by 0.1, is 11.1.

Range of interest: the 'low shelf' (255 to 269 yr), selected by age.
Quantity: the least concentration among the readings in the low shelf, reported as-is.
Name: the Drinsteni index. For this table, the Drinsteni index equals 1.09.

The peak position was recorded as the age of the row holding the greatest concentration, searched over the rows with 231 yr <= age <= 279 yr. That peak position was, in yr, 238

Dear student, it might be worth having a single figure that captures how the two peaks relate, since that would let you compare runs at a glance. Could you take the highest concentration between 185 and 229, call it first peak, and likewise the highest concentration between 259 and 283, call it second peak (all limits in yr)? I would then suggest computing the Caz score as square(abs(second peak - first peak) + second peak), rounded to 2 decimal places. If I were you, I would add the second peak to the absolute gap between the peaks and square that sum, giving 1.56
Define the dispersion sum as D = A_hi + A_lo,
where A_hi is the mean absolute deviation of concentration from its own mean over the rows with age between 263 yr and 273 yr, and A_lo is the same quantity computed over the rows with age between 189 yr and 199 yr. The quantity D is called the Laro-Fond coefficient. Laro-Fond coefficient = 0.025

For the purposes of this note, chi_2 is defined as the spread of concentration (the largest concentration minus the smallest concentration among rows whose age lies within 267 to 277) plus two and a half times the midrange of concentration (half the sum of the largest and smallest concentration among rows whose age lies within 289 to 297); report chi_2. 2.89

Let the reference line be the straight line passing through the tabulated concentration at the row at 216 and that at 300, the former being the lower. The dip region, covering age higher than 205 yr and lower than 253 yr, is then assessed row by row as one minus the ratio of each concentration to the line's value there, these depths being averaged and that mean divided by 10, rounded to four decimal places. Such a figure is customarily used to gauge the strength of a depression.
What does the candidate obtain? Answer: -0.0006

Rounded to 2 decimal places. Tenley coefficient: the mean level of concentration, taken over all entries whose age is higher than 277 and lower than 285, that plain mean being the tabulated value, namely 1.12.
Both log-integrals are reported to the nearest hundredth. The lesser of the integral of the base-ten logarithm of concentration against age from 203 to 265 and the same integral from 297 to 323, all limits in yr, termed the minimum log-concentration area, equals 1.08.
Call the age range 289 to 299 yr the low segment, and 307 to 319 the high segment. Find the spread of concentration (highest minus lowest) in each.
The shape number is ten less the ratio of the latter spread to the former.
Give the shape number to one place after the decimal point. 9.5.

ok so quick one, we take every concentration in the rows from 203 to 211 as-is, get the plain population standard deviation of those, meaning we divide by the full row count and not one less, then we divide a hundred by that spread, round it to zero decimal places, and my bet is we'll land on 6325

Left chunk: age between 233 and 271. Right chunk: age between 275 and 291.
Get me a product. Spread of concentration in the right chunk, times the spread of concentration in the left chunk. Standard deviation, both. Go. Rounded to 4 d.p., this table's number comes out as 0.0006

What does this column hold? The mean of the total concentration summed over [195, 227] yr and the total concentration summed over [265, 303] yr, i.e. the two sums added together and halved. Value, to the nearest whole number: 20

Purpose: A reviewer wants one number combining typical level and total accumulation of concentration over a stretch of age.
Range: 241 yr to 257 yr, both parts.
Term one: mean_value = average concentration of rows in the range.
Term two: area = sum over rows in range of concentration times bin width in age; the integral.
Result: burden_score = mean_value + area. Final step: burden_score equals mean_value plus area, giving 20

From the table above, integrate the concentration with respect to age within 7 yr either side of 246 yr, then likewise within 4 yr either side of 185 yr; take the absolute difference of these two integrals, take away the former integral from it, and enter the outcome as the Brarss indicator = -8.9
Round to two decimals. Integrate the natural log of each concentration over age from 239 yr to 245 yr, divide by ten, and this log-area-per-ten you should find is 0.11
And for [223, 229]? 0.11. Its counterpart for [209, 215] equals 0.11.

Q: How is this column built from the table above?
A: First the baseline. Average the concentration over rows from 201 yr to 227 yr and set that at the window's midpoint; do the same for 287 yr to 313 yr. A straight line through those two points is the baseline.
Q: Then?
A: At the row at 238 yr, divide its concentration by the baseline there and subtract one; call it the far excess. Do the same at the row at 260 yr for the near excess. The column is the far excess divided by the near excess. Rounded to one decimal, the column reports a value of -1.1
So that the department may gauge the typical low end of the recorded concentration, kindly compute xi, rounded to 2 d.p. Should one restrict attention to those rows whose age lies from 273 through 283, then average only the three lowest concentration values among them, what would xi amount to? 1.13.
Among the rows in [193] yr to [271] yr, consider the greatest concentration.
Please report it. 1.25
